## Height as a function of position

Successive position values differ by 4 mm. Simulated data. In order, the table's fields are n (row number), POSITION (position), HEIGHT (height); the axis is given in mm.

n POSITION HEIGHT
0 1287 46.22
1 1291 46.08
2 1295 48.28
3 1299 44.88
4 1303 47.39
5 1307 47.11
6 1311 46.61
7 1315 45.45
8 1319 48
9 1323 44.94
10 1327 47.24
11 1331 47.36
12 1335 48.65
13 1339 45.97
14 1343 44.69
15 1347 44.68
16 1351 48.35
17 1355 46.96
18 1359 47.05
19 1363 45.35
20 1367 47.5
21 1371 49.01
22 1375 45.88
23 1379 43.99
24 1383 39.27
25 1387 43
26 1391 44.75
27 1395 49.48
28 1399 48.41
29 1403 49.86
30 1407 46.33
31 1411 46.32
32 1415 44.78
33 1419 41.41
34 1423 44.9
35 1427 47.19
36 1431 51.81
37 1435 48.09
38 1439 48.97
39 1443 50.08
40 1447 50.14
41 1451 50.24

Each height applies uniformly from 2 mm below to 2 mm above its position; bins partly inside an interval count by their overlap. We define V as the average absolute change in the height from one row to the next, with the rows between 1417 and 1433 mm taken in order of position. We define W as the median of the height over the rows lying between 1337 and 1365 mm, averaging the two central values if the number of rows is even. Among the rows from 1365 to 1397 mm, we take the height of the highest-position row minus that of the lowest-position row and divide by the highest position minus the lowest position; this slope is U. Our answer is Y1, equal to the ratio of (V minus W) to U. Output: -601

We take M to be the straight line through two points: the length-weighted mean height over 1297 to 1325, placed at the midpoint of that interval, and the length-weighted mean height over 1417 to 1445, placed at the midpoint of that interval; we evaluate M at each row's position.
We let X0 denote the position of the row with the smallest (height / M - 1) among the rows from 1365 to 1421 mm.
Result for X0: 1383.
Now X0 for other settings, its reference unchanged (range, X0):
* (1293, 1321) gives 1299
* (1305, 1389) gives 1383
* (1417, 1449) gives 1419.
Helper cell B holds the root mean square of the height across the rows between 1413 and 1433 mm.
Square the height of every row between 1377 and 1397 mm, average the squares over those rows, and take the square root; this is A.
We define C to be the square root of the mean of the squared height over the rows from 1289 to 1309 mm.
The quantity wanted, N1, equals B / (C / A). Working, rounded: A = 44.2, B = 46.1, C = 46.8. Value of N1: 43.6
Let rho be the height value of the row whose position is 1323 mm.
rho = 44.94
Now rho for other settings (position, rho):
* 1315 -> 45.45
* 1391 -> 44.75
